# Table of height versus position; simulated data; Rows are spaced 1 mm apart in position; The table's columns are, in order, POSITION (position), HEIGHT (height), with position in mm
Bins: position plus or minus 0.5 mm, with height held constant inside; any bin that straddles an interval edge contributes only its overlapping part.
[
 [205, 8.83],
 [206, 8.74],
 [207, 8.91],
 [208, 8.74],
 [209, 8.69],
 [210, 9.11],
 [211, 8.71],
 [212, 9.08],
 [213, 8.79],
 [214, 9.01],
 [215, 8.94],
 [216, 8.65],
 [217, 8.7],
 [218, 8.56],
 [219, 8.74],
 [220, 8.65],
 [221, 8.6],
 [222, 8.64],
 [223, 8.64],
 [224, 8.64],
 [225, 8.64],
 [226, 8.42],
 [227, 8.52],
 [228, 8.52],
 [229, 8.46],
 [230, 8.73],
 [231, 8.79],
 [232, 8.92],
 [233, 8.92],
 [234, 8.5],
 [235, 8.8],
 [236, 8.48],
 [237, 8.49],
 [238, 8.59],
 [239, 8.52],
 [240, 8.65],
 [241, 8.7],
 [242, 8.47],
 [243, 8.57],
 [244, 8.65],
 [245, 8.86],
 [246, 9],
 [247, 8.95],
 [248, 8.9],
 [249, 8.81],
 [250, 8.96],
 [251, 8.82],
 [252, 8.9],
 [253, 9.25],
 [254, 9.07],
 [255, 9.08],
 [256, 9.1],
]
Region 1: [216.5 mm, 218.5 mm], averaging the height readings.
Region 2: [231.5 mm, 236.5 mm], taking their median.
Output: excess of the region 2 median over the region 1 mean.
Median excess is 0.17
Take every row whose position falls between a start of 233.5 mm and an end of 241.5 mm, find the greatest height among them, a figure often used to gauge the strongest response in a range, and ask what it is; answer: 8.8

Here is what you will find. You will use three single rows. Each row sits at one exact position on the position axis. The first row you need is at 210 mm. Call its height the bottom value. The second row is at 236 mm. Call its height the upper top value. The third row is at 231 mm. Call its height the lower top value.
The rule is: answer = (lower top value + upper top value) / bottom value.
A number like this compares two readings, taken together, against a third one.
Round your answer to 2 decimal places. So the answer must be 1.90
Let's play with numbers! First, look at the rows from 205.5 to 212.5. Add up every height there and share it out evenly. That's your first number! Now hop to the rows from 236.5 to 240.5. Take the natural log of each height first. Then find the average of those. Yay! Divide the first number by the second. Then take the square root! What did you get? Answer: 2.03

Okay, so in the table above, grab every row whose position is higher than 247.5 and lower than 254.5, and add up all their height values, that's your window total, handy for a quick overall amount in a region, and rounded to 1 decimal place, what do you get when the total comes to 62.7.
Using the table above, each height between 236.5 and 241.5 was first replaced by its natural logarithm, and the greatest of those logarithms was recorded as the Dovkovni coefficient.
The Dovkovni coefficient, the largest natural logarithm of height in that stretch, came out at 2.16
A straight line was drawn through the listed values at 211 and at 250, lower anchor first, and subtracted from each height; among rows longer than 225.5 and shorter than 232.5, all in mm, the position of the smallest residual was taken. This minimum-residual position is 226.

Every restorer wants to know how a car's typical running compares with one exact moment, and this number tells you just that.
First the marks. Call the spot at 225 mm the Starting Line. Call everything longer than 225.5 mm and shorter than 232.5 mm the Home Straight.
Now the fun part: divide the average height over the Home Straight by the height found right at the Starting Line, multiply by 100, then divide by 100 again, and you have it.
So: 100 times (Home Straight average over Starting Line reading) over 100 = 1.00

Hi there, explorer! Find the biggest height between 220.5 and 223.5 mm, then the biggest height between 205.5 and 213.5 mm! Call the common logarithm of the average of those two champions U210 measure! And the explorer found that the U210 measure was 0.948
